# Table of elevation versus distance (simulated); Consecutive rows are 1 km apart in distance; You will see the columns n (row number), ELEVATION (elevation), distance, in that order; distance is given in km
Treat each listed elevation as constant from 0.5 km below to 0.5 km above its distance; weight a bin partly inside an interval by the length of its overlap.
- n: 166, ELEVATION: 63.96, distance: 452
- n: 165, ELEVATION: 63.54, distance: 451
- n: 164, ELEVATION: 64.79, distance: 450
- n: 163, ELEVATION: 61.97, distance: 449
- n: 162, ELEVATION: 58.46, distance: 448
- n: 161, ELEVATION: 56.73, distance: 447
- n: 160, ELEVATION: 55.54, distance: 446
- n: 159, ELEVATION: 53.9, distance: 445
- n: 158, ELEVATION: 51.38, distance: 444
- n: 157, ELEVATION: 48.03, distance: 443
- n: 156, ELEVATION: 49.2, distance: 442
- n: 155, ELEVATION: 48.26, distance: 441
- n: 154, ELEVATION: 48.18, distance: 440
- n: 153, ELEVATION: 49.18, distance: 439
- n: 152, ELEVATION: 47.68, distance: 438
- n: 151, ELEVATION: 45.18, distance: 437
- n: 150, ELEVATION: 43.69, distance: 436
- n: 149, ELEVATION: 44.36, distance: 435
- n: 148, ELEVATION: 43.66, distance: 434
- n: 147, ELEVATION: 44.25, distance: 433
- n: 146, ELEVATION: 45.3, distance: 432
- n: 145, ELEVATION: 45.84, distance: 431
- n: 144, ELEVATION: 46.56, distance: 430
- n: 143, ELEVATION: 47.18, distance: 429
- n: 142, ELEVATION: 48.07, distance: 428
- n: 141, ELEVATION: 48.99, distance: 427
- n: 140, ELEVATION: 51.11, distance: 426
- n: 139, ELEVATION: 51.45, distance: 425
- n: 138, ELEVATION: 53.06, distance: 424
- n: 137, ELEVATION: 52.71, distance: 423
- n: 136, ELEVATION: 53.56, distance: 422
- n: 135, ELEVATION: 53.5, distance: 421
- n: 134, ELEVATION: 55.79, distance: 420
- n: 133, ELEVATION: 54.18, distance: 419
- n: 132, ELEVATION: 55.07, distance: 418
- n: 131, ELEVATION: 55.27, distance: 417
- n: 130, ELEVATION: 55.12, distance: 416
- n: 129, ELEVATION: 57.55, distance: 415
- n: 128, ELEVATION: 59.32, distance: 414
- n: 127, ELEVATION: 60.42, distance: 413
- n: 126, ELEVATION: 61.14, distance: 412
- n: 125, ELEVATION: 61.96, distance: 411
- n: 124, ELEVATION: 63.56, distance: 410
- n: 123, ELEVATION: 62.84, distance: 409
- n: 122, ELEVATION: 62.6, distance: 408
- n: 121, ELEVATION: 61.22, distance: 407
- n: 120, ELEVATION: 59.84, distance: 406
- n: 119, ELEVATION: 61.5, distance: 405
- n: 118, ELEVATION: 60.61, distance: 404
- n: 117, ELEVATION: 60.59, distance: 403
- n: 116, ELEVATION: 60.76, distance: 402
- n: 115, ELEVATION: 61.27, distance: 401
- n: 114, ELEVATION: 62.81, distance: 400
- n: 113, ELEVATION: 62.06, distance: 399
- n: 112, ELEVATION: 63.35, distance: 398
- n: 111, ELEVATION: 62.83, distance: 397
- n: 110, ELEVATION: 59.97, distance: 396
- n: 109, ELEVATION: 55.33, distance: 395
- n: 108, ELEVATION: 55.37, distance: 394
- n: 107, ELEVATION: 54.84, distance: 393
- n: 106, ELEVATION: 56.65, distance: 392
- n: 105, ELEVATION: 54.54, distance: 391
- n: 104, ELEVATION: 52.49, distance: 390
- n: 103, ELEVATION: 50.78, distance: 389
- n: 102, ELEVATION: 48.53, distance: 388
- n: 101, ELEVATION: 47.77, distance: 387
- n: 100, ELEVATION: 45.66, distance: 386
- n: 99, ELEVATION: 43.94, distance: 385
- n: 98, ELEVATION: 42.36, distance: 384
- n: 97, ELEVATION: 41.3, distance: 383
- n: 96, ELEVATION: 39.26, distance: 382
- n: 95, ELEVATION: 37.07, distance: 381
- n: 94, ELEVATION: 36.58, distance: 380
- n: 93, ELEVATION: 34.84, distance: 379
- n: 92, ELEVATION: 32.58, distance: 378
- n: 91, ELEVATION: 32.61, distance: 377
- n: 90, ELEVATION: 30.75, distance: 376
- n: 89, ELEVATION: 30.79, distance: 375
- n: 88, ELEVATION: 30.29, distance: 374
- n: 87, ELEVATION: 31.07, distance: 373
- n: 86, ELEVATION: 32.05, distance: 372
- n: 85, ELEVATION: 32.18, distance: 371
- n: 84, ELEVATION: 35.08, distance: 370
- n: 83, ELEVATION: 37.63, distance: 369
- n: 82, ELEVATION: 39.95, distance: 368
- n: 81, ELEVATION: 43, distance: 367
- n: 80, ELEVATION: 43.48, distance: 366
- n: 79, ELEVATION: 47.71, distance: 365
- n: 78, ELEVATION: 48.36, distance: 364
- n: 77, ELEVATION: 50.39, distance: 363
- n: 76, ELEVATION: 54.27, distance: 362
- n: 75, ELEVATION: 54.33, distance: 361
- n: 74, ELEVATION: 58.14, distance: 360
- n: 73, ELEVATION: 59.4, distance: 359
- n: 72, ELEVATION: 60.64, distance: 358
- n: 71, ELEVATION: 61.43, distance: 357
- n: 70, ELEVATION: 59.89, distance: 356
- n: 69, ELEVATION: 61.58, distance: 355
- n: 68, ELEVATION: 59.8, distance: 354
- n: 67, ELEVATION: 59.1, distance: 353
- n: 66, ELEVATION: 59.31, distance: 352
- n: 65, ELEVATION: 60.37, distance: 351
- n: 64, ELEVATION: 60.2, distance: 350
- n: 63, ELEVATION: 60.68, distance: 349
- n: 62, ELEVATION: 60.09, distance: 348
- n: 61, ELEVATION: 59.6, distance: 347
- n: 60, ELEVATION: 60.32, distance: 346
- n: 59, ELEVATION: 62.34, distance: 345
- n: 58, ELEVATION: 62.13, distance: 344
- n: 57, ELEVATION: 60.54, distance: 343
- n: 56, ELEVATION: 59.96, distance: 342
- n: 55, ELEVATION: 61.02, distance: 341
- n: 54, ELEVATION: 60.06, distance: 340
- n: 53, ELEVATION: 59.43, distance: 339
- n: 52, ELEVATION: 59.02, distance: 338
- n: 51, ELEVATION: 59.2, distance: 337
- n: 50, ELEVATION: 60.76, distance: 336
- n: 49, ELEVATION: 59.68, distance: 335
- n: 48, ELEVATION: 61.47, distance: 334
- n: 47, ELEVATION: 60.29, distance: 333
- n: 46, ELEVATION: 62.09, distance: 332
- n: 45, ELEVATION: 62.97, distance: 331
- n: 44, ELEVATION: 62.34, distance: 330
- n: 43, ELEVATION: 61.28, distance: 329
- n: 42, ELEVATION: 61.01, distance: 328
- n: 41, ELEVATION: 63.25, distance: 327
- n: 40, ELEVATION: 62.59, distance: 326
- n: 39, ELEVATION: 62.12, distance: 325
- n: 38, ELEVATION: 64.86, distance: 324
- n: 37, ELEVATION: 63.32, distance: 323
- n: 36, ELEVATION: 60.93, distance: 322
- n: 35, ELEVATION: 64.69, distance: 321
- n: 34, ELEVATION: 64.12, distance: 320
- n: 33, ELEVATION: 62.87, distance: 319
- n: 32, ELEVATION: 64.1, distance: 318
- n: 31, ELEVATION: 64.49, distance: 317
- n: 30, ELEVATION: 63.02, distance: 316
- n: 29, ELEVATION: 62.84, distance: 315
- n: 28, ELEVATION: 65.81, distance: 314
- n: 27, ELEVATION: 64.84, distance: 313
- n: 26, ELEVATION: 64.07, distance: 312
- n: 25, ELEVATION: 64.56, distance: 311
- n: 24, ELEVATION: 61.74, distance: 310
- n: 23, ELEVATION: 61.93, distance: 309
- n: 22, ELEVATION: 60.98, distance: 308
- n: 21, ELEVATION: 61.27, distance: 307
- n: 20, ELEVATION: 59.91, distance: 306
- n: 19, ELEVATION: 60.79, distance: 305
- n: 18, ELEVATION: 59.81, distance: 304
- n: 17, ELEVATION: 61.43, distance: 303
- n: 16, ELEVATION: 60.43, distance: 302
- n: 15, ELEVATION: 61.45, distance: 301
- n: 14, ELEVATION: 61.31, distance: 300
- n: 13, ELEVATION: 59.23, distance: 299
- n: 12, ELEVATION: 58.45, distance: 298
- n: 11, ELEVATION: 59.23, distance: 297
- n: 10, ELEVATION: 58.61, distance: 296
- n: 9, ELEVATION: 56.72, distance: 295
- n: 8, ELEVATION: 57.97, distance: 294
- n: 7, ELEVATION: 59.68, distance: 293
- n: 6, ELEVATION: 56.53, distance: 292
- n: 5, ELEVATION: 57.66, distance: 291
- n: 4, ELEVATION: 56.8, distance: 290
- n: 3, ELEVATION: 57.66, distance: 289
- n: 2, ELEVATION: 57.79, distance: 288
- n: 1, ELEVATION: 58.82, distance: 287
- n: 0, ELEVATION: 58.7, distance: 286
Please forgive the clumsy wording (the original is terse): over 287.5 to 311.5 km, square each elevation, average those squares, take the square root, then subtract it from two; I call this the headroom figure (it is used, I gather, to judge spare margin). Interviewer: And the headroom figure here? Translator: -57.7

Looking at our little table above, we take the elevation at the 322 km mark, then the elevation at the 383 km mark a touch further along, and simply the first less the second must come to 20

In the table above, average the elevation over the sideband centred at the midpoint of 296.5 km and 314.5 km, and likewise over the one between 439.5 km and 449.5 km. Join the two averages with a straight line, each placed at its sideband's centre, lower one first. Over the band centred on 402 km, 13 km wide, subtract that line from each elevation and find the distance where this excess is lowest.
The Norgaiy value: 396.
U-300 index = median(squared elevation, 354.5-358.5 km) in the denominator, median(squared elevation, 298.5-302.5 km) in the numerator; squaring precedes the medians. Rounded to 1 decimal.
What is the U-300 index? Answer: 1.0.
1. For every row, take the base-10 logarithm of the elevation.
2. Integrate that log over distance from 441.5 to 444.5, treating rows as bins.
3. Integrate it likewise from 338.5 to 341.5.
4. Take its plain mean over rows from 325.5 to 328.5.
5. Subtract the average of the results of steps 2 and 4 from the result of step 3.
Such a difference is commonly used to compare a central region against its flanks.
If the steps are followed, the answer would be 1.90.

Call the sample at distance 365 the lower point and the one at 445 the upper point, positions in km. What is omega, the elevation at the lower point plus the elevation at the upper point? 102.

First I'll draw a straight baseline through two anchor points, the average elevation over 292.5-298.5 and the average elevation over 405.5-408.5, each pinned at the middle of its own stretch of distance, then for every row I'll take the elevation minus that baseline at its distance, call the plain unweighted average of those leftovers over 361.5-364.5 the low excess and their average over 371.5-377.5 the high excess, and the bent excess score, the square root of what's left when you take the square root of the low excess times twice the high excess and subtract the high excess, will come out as 7.23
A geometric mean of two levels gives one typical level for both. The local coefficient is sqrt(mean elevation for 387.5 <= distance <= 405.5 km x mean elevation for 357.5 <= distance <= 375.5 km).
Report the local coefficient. 50.4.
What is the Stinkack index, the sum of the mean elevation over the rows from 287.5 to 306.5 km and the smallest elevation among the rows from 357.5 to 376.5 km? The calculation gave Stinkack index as 89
